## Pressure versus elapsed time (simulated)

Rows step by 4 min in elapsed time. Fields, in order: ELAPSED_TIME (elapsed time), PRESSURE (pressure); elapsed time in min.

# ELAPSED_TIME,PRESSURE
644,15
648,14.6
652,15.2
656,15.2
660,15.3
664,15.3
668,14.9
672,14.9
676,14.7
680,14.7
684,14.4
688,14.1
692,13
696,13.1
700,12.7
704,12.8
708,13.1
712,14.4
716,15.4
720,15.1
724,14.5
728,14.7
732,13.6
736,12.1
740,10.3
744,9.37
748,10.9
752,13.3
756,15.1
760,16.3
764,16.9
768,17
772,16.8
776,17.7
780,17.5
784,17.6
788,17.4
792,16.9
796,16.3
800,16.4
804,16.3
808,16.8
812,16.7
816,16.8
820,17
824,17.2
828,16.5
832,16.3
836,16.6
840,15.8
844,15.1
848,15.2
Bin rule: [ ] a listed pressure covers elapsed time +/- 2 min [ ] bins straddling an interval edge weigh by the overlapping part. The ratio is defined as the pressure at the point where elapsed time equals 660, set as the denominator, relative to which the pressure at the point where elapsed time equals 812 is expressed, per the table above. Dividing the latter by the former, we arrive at 1.092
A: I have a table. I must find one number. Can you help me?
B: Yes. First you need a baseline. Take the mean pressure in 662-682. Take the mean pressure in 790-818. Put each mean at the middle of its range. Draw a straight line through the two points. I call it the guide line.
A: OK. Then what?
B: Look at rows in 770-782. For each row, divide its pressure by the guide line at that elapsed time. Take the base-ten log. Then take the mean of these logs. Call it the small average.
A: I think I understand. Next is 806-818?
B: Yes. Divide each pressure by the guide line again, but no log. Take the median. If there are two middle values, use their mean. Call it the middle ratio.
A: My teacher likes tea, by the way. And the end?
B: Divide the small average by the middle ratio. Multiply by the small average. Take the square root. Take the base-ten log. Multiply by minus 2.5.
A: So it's 3.9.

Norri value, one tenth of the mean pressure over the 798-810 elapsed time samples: 1.65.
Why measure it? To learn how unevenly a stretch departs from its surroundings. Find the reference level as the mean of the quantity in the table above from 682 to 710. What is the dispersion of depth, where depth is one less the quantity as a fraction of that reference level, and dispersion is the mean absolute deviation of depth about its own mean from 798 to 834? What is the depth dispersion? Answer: 0.019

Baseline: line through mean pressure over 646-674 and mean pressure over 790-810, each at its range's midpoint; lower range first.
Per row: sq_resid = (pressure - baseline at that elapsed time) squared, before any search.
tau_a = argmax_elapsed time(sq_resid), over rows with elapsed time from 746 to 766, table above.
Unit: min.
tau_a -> 748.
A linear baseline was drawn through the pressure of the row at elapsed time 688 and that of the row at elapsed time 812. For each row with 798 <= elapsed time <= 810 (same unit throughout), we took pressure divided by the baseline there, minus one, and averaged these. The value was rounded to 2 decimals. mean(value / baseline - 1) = 0.00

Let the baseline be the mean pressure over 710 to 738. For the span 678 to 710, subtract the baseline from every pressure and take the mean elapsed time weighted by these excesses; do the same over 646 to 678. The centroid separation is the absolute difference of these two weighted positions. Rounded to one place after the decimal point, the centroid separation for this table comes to 40.1 min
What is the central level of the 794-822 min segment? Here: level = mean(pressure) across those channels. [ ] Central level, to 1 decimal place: 16.6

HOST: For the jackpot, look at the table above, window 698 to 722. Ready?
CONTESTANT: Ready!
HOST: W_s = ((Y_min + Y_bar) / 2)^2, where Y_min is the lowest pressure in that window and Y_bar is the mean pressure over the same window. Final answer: 177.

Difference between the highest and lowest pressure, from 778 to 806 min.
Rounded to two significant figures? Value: 1.3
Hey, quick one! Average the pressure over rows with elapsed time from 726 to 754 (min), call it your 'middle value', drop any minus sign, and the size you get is 12.0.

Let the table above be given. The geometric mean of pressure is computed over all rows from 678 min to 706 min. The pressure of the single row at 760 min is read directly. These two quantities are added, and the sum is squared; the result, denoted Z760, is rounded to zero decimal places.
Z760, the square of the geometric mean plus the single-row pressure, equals 889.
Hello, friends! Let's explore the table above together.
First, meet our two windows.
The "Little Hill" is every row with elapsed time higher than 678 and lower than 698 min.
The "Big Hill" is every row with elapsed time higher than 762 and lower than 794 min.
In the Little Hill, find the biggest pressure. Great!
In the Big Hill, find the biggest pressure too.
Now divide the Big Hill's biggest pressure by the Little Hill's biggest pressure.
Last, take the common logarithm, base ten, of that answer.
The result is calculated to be 0.081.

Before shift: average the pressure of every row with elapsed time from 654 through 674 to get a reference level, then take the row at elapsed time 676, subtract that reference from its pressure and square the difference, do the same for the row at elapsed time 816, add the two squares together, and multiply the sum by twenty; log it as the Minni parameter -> 60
